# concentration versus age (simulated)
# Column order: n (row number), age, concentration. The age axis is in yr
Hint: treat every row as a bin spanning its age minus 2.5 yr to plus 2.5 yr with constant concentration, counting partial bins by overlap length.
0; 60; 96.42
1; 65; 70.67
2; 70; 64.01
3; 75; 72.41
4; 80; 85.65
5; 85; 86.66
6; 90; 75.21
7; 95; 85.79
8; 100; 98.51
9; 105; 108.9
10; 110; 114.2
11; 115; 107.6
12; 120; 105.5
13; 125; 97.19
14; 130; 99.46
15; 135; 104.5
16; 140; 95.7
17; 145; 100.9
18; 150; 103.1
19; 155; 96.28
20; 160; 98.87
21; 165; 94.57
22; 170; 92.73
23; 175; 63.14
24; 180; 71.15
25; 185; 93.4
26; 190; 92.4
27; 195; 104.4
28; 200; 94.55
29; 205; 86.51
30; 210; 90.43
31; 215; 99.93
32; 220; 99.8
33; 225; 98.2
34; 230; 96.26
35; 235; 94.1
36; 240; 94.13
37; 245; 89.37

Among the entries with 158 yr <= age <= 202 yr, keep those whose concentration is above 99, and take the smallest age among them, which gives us 195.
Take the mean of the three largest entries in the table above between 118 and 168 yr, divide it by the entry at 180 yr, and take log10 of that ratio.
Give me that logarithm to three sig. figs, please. 0.166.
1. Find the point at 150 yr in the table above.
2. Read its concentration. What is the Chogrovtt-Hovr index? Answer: 103.1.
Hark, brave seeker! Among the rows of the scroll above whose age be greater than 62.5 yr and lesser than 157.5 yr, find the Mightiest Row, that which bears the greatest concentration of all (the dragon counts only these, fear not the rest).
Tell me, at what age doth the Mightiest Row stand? 110 yr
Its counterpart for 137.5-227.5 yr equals 195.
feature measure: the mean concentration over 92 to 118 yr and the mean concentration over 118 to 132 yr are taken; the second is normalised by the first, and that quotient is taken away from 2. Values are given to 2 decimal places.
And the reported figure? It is 1.02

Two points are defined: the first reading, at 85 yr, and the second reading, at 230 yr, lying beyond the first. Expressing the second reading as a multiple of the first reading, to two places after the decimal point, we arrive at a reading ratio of 1.11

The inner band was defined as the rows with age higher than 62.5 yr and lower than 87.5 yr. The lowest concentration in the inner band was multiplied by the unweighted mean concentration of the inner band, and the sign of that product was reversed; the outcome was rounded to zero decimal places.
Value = -4857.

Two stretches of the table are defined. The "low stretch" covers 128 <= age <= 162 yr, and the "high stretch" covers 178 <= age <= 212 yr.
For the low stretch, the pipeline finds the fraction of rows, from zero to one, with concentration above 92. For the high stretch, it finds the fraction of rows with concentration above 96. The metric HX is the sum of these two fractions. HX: 1.14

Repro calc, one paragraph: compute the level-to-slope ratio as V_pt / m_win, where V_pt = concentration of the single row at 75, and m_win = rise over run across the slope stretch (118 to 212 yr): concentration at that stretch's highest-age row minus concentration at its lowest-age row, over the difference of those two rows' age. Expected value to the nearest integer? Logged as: -432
